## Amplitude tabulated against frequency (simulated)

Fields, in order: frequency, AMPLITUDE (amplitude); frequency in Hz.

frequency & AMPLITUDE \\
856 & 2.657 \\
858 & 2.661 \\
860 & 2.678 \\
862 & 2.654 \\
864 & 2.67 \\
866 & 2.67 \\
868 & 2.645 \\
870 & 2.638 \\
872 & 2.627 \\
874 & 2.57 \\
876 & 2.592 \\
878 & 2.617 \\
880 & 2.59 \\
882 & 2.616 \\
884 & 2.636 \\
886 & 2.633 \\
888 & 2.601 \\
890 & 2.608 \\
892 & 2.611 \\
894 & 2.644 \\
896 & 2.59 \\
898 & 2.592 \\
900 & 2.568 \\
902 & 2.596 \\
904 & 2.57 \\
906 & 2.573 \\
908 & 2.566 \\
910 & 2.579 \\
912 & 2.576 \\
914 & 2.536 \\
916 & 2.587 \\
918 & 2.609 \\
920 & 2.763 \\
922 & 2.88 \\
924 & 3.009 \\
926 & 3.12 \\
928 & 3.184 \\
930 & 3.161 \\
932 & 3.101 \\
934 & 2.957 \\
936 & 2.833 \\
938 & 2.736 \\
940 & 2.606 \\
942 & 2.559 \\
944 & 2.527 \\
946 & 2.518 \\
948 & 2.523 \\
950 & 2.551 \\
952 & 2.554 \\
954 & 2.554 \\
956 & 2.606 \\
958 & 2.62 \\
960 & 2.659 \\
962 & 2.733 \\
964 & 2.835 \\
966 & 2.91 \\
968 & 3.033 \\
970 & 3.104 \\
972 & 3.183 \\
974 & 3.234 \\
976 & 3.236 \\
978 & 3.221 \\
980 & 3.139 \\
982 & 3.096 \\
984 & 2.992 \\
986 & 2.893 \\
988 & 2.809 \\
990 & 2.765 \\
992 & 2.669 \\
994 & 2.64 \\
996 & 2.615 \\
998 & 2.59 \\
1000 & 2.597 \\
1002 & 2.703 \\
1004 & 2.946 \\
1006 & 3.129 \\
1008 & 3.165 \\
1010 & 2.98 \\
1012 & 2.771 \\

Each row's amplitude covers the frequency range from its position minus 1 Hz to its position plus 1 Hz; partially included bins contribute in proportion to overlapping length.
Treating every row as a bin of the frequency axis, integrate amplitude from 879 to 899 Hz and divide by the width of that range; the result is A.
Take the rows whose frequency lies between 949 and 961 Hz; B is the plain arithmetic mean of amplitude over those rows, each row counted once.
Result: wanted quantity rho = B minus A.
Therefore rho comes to -0.02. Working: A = 2.61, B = 2.59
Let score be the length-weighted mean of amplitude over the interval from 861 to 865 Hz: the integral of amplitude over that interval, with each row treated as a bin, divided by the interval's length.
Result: 2.66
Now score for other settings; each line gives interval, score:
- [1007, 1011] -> 3.07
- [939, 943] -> 2.58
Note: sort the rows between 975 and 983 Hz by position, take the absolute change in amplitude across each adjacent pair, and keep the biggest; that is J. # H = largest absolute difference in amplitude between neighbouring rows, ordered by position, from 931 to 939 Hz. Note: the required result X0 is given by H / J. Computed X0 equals 1.8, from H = 0.144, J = 0.08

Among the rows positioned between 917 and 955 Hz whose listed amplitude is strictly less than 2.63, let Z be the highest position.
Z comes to 954 Hz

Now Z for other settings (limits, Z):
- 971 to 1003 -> 1000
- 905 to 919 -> 918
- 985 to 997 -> 996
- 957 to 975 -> 958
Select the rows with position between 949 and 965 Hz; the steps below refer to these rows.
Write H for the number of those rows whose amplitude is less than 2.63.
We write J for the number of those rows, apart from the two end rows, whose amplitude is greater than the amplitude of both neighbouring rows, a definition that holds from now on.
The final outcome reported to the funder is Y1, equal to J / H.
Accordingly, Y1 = 0.00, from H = 5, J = 0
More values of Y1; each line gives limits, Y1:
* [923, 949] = 0.20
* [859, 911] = 0.35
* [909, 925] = 0.00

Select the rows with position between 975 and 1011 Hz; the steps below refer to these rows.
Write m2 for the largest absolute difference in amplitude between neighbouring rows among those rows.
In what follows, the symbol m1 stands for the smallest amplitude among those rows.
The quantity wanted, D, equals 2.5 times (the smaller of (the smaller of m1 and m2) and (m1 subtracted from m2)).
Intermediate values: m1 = 2.59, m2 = 0.24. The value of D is -5.87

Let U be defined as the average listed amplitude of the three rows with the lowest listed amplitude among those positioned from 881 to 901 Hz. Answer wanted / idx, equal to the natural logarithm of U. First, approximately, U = 2.58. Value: 0.949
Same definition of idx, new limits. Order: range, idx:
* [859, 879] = 0.953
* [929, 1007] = 0.925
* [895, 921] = 0.939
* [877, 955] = 0.925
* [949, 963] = 0.937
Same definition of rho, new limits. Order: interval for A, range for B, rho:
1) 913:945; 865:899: -0.21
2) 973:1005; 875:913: -0.29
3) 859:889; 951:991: 0.28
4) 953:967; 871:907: -0.10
